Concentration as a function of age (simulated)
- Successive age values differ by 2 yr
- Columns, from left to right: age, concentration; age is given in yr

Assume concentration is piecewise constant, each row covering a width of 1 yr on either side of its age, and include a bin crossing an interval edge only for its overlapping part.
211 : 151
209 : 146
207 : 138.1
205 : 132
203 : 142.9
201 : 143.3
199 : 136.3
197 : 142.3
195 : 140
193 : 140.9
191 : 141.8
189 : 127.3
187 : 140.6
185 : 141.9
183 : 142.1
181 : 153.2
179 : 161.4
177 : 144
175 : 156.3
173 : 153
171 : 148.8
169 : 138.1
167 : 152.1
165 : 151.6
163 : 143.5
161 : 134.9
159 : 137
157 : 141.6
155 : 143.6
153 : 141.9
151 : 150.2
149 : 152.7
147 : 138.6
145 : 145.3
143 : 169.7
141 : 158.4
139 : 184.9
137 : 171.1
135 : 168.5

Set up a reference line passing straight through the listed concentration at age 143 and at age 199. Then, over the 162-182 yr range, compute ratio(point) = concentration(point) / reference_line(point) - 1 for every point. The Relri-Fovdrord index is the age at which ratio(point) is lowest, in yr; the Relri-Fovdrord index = 169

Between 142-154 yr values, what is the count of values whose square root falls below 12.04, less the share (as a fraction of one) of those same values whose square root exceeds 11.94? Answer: 1.3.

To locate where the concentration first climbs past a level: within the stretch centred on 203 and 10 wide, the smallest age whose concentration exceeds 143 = 201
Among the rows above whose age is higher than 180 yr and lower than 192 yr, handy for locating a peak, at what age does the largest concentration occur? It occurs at 181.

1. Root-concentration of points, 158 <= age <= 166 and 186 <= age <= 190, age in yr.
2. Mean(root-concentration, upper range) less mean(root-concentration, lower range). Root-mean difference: -0.33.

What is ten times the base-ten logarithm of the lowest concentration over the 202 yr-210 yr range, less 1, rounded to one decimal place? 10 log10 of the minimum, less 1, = 20.2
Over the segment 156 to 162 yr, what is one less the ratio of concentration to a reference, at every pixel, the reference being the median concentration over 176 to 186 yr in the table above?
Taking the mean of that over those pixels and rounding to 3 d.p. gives 0.043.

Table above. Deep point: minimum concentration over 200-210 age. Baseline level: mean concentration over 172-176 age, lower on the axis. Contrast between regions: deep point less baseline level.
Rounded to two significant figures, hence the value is -23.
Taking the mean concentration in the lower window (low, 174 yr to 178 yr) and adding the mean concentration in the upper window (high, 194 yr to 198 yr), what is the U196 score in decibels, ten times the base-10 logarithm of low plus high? 24.64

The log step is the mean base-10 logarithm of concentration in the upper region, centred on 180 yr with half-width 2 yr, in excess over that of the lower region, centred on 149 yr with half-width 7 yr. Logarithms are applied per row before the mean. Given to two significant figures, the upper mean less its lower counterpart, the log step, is 0.025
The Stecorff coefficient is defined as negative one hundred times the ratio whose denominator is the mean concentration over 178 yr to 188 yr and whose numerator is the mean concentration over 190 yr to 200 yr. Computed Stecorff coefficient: -95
